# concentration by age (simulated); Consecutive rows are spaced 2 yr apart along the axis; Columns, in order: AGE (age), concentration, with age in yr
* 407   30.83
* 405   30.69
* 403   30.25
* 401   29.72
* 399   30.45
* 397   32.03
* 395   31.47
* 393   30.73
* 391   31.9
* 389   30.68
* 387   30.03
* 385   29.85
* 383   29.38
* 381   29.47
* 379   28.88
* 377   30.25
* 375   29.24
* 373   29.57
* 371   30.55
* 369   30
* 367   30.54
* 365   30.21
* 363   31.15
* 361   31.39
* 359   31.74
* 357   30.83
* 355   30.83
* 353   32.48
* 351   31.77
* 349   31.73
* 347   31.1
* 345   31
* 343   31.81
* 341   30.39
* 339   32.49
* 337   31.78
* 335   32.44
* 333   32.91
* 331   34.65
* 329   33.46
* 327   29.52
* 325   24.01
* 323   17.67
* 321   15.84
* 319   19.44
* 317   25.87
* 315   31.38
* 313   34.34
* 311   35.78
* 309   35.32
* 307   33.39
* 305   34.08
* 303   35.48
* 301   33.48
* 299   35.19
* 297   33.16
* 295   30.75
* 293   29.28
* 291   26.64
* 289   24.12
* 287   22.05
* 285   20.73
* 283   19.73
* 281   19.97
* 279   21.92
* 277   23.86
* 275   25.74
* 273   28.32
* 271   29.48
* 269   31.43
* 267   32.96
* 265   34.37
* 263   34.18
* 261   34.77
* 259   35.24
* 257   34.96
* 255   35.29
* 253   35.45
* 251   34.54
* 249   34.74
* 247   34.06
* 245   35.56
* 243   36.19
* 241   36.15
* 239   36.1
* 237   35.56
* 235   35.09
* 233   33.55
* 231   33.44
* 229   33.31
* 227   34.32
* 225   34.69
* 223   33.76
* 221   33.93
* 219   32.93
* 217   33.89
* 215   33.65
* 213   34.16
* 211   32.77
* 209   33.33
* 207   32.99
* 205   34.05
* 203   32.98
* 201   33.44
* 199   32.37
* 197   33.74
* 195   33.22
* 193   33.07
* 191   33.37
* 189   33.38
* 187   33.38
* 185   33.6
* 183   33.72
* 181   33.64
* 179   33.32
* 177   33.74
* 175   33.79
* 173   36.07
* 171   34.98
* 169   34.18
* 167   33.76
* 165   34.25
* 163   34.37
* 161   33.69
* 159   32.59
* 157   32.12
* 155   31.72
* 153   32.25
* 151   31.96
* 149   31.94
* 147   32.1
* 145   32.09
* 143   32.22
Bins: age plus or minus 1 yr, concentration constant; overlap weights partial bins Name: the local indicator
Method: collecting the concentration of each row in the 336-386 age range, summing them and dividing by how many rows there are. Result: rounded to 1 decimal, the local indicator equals 30.7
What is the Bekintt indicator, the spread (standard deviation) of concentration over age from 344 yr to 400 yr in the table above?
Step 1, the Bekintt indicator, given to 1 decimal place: 0.9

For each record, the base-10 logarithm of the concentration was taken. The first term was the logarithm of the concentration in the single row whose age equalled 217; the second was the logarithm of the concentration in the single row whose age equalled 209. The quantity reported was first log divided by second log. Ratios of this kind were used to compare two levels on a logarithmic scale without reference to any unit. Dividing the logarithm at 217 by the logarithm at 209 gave 1.005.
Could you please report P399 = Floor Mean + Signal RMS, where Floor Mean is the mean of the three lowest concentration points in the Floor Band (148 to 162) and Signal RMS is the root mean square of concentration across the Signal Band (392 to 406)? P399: 63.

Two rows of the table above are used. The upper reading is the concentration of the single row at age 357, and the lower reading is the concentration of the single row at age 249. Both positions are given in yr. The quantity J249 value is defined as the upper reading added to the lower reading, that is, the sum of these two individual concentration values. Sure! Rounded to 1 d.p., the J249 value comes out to 65.6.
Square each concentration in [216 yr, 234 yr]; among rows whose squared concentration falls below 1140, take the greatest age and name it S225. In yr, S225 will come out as 233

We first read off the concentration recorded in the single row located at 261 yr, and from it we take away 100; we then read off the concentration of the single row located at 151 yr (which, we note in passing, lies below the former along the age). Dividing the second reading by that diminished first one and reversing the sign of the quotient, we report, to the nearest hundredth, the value 0.49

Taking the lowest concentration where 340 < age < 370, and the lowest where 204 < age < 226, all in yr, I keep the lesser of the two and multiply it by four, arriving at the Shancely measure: 120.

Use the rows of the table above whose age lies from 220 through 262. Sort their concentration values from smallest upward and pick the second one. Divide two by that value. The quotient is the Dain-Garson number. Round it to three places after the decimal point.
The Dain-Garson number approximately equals 0.060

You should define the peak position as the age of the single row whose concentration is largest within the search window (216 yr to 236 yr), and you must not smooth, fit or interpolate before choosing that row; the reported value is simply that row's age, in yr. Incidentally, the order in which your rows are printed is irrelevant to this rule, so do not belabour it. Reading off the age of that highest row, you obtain 235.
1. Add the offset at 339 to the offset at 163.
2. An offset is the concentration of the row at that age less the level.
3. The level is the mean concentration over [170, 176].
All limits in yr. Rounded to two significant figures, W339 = -3.0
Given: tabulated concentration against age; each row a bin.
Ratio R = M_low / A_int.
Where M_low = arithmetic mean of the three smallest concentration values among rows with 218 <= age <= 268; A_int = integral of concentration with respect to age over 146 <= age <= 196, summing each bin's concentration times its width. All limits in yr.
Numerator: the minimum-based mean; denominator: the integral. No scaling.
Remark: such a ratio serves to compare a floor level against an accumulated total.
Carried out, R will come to 0.0198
